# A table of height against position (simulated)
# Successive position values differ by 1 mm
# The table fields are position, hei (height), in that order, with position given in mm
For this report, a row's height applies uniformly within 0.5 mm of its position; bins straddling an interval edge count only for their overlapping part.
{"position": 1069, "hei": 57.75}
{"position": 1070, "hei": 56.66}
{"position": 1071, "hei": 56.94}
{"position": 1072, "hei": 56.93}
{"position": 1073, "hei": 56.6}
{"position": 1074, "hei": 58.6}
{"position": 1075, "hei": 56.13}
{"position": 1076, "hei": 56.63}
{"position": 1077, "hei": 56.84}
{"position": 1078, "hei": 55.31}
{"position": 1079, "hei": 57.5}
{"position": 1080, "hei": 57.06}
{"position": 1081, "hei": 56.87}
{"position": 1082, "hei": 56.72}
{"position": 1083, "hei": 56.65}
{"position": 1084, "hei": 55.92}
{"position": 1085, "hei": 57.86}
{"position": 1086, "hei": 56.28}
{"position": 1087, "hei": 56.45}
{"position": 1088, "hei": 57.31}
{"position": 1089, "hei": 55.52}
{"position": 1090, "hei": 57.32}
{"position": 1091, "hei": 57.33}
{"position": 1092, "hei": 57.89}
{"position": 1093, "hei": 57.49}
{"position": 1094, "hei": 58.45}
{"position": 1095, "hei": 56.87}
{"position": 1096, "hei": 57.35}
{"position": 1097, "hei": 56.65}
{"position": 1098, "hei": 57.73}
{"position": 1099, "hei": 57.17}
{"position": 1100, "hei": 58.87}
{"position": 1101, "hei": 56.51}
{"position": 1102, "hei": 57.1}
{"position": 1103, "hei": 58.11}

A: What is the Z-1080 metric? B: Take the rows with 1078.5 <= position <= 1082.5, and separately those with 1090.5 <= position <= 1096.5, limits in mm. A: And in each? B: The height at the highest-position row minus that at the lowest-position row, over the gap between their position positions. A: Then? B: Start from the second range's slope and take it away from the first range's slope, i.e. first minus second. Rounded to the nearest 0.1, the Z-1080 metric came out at -0.3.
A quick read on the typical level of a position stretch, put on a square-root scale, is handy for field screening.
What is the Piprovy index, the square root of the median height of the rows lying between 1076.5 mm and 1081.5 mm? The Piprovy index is 7.54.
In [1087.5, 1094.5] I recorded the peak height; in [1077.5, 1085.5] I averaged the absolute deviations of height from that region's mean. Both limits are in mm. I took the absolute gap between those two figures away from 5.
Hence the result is -52.9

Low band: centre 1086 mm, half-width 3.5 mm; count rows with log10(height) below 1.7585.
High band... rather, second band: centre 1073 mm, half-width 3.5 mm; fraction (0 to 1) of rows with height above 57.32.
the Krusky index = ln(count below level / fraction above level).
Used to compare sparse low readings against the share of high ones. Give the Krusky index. 3.74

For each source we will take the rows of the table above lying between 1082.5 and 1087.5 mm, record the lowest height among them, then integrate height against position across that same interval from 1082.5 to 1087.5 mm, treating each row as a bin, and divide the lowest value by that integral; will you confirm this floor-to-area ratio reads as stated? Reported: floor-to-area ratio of 0.20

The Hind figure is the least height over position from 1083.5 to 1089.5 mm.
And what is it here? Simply 55.52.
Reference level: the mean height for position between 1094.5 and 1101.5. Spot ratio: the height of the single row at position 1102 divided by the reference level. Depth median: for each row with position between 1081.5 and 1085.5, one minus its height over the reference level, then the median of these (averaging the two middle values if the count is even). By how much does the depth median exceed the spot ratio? -0.99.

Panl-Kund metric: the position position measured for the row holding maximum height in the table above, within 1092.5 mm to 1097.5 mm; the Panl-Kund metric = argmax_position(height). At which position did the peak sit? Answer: 1094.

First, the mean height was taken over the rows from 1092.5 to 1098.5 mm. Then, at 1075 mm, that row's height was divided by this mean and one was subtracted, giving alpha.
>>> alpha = -0.023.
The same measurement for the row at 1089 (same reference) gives -0.033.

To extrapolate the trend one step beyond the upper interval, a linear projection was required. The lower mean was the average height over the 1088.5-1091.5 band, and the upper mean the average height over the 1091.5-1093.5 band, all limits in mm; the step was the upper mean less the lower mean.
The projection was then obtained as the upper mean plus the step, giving 58.66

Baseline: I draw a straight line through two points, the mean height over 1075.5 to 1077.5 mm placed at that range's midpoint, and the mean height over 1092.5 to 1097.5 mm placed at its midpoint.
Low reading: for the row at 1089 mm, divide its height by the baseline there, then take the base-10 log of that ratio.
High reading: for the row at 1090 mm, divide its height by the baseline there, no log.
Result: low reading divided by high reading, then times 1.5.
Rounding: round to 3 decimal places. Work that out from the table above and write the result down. -0.019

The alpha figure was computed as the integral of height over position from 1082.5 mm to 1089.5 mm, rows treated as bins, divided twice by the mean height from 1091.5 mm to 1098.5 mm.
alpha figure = 0.120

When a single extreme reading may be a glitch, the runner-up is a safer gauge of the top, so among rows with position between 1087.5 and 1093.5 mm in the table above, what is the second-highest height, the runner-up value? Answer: 57.49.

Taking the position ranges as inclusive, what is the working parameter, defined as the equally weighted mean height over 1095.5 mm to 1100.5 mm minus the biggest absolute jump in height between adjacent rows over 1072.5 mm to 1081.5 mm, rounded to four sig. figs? 55.08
